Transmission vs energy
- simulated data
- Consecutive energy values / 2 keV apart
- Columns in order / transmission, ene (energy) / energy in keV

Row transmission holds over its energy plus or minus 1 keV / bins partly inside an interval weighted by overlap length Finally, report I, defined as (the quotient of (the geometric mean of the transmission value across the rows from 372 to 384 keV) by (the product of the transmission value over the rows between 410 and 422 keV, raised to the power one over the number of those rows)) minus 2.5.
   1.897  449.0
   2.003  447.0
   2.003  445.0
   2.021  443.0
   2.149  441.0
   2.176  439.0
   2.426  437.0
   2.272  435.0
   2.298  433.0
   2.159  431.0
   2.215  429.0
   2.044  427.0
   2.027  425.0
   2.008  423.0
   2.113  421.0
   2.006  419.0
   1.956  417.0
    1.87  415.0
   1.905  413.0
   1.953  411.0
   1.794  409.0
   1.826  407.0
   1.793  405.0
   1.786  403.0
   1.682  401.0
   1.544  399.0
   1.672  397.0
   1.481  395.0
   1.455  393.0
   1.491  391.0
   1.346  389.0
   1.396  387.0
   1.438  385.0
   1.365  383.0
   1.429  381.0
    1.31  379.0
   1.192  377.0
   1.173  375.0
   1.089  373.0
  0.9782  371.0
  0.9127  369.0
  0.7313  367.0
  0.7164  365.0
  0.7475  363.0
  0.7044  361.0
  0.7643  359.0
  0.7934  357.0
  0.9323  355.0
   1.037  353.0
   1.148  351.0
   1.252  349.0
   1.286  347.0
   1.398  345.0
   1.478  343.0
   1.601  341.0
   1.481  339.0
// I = -1.86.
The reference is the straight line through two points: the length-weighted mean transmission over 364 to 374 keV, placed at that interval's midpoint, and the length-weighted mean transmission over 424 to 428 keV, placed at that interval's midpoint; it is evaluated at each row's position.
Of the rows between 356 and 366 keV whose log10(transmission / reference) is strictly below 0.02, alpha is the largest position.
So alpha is 365.0 keV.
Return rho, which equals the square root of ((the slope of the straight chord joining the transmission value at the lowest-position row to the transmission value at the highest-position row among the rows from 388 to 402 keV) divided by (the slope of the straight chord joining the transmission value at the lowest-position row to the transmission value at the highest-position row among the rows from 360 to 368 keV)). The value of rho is 2.5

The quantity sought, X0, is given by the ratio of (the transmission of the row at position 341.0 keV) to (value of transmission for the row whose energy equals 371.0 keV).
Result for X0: 1.6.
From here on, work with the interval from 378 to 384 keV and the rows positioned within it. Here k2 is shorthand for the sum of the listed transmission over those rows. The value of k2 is 4.1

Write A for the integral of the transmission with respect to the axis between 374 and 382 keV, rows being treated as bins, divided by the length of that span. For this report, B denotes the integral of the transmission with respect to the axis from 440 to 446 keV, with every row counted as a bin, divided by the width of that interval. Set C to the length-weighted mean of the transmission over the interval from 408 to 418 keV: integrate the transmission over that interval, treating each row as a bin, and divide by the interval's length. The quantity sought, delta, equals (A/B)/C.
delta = 0.3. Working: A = 1.28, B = 2.1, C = 1.9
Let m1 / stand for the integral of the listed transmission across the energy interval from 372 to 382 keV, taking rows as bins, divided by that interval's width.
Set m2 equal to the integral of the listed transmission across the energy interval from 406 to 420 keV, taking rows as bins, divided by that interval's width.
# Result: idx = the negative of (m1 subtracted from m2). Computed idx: -0.7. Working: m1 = 1.2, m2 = 1.9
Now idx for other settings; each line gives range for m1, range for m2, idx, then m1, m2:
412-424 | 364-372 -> 1.1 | 2.0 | 0.8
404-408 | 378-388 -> 0.4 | 1.8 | 1.4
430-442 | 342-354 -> 1.0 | 2.2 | 1.3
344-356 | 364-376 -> 0.2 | 1.2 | 0.9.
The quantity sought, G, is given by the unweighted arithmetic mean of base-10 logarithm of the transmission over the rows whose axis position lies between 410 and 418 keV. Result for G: 0.28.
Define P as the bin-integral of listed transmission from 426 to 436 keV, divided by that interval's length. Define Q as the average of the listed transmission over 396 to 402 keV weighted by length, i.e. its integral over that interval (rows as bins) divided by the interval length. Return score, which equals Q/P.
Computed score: 0.74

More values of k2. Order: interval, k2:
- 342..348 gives 4.2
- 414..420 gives 5.8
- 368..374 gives 3.0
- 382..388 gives 4.2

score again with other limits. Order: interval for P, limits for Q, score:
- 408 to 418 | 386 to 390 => 0.72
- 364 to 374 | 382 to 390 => 1.57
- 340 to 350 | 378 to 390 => 0.98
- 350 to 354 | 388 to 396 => 1.32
